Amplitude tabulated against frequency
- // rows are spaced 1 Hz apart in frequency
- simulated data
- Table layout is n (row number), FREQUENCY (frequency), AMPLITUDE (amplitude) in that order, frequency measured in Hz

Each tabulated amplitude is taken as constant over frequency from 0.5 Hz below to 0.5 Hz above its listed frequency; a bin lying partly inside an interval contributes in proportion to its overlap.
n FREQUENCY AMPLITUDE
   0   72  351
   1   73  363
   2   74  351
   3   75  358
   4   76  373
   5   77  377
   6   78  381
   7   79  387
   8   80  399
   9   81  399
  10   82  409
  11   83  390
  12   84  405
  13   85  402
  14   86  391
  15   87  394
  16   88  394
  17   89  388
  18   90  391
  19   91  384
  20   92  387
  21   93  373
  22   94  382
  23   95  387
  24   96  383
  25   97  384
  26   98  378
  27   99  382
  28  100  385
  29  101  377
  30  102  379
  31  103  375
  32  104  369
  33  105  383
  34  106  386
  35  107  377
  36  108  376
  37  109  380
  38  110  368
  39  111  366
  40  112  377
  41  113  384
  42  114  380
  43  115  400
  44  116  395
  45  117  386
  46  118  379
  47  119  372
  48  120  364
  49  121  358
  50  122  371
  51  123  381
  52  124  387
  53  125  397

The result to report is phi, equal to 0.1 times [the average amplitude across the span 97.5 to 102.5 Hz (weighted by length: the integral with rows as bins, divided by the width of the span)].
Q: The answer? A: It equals 38.0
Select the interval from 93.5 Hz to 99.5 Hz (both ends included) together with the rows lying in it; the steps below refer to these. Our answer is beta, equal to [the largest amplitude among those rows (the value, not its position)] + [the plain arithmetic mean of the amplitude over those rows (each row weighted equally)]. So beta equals 770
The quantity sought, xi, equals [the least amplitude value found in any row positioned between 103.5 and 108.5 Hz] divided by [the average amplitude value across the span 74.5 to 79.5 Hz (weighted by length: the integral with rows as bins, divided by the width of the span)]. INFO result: 0.98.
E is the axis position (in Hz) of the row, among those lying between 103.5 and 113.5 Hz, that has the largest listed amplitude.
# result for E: 106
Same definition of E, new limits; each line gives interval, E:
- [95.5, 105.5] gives 100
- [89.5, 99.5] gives 90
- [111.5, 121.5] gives 115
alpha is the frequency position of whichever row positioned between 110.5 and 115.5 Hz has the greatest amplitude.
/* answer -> 115 Hz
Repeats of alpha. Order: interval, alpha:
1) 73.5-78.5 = 78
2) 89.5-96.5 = 90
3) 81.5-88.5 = 82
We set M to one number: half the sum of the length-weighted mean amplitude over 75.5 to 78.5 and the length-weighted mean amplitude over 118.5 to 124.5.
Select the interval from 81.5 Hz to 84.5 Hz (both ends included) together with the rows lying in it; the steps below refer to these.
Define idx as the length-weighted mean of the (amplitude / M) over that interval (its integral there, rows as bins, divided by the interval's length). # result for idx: 1.07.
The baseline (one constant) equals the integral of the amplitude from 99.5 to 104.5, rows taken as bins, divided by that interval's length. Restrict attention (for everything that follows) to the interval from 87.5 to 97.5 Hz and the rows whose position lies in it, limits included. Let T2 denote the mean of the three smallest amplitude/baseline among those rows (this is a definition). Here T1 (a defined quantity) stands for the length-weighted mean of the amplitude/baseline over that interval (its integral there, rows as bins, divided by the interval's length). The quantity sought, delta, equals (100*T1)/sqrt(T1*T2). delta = 101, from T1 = 1.02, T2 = 1.01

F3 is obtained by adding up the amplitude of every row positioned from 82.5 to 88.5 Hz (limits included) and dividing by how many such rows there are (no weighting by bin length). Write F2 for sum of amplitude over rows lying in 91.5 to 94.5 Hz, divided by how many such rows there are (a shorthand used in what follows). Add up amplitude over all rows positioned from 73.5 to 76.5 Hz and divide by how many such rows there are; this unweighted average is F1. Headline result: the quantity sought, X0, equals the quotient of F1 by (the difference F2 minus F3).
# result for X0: -24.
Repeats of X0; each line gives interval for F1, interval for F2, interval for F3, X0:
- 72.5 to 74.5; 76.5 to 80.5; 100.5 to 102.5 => 45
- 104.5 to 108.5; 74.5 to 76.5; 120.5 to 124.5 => -43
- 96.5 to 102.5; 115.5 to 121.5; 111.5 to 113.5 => -79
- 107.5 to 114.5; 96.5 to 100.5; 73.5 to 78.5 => 26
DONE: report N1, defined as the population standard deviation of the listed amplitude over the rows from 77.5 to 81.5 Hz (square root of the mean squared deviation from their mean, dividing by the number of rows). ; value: 7.8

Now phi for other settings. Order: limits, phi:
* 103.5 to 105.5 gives 37.6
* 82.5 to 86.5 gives 39.7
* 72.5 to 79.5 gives 37.0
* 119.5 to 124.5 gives 37.2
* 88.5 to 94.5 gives 38.4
